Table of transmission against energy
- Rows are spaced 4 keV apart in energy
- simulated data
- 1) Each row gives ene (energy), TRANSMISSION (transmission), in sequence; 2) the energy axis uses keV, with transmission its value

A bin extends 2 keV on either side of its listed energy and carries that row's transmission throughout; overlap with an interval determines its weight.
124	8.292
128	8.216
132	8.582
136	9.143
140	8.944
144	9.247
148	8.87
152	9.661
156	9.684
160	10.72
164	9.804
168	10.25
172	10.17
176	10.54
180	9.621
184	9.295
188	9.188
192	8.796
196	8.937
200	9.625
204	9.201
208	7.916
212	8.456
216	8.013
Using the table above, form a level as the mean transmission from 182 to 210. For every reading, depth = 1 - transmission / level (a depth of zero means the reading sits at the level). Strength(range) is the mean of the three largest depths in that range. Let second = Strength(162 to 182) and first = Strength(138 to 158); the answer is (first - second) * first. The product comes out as 0.000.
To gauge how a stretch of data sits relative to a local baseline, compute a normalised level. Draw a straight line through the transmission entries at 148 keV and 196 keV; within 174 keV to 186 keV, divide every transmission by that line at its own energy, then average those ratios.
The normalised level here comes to 1.10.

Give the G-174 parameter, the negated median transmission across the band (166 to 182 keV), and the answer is -10.2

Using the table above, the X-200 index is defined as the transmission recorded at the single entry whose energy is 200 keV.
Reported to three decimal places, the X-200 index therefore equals 9.625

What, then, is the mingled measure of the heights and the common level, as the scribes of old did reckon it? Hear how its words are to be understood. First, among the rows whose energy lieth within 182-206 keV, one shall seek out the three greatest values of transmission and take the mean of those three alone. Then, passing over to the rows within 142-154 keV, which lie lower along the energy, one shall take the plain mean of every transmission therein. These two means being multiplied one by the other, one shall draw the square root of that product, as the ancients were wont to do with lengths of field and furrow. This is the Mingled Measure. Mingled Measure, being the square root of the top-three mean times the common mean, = 9.3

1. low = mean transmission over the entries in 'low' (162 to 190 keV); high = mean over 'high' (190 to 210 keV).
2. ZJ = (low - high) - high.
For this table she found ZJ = -8.0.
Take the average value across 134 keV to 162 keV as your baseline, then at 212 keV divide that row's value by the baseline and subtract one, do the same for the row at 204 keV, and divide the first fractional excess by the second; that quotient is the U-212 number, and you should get 3.8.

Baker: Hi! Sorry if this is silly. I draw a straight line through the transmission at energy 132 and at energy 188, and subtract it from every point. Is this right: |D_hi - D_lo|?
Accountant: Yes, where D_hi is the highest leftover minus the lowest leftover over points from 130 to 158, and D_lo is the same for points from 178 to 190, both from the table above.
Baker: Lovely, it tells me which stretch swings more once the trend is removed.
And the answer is 0.34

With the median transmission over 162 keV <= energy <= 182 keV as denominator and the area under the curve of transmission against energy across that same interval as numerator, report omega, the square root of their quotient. 4.45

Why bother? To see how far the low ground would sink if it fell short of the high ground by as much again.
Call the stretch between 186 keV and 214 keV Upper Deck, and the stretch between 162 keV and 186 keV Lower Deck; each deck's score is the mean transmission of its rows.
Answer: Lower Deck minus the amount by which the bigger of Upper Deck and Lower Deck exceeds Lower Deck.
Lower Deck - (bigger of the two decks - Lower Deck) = 9.9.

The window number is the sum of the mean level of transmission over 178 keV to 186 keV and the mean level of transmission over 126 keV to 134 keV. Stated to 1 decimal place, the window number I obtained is 17.9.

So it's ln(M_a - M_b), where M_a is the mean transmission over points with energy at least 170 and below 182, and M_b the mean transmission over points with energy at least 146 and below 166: -1.0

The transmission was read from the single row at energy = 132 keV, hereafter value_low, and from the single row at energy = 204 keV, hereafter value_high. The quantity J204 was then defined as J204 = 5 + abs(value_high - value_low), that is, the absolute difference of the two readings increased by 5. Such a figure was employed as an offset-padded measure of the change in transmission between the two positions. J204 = 5.62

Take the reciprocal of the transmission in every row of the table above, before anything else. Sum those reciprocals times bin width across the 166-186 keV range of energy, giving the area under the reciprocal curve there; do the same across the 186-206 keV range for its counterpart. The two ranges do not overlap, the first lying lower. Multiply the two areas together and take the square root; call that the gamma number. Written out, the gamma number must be 2.10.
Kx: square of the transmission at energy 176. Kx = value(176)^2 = 111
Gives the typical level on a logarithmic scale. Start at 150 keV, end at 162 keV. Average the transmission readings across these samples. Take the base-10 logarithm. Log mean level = 1.00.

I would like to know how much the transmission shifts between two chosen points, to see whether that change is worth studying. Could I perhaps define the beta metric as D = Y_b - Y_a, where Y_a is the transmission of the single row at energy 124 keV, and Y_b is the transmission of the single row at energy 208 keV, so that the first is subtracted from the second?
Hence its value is -0.4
